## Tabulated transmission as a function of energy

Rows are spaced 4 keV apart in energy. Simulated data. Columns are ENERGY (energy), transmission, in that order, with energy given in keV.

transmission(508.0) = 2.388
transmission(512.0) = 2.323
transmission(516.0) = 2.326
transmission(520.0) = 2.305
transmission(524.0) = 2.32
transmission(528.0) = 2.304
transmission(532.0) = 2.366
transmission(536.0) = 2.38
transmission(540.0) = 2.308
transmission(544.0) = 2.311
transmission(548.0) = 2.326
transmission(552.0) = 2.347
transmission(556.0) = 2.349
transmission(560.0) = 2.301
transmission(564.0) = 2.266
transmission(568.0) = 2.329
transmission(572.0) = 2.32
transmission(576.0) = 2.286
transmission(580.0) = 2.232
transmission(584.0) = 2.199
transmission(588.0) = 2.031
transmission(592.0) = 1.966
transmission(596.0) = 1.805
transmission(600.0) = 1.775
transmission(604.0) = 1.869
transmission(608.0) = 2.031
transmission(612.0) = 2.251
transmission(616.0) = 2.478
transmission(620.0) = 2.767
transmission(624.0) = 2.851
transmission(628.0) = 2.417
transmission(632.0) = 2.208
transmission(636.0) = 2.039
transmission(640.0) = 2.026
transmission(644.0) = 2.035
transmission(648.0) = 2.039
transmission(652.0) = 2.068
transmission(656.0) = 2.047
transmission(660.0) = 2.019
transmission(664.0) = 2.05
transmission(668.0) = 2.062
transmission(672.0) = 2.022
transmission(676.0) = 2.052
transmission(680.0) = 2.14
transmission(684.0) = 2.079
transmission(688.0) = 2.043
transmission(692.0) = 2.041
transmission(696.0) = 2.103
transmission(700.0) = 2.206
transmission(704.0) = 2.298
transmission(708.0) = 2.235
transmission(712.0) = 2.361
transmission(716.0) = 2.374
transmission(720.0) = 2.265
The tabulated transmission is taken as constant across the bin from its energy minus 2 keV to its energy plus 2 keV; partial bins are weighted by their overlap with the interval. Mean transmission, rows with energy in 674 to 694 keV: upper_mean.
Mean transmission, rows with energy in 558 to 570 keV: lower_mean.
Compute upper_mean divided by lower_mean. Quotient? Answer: 0.90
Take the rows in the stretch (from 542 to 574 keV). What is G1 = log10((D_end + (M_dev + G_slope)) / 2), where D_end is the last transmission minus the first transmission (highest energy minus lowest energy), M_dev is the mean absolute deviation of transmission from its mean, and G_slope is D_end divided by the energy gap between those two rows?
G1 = -1.8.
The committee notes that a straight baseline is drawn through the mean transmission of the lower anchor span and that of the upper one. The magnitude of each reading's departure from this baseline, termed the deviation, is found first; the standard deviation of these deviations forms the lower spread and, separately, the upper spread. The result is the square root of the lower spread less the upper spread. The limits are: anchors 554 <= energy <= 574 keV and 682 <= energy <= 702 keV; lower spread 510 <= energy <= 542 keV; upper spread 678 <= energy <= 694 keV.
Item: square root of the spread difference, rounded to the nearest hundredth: 0.11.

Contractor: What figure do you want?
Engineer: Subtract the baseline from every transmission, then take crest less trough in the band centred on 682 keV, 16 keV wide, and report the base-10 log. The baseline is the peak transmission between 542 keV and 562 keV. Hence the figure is -1.0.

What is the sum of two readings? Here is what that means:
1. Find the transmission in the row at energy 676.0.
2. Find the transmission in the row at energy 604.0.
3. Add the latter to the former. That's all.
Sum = 3.92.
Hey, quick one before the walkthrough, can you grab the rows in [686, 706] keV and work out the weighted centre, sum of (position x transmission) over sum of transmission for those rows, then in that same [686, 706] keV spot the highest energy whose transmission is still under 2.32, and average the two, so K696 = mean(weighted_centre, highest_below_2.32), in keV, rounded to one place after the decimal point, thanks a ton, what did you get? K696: 700.1 keV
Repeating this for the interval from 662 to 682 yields 676.0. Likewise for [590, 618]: 608.4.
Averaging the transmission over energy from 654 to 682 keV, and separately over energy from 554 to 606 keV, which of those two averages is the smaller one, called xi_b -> 2.06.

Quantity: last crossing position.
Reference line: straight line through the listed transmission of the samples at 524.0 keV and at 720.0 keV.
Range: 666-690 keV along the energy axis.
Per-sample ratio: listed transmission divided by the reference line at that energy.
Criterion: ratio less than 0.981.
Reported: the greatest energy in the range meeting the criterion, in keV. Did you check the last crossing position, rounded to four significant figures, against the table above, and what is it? 688.0 keV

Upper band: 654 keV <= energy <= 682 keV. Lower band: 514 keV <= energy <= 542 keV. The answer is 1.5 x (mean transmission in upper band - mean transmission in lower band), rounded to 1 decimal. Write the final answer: -0.4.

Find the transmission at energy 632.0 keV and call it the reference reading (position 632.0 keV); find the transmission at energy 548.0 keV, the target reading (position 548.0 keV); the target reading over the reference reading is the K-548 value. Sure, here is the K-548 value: 1.05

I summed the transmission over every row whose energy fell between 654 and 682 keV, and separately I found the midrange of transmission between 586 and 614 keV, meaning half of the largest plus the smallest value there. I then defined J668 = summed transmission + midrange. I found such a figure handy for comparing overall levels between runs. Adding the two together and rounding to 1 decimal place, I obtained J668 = 16.4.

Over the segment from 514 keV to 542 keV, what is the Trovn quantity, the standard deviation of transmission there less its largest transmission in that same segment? -2.35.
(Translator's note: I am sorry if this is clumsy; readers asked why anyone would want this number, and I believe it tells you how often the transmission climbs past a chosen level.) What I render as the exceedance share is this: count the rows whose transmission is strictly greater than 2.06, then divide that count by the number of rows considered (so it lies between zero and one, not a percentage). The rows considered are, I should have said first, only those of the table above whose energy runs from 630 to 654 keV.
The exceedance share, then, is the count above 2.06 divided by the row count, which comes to 0.33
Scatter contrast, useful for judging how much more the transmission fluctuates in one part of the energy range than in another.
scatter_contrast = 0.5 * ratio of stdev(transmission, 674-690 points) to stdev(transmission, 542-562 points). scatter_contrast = 1.0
